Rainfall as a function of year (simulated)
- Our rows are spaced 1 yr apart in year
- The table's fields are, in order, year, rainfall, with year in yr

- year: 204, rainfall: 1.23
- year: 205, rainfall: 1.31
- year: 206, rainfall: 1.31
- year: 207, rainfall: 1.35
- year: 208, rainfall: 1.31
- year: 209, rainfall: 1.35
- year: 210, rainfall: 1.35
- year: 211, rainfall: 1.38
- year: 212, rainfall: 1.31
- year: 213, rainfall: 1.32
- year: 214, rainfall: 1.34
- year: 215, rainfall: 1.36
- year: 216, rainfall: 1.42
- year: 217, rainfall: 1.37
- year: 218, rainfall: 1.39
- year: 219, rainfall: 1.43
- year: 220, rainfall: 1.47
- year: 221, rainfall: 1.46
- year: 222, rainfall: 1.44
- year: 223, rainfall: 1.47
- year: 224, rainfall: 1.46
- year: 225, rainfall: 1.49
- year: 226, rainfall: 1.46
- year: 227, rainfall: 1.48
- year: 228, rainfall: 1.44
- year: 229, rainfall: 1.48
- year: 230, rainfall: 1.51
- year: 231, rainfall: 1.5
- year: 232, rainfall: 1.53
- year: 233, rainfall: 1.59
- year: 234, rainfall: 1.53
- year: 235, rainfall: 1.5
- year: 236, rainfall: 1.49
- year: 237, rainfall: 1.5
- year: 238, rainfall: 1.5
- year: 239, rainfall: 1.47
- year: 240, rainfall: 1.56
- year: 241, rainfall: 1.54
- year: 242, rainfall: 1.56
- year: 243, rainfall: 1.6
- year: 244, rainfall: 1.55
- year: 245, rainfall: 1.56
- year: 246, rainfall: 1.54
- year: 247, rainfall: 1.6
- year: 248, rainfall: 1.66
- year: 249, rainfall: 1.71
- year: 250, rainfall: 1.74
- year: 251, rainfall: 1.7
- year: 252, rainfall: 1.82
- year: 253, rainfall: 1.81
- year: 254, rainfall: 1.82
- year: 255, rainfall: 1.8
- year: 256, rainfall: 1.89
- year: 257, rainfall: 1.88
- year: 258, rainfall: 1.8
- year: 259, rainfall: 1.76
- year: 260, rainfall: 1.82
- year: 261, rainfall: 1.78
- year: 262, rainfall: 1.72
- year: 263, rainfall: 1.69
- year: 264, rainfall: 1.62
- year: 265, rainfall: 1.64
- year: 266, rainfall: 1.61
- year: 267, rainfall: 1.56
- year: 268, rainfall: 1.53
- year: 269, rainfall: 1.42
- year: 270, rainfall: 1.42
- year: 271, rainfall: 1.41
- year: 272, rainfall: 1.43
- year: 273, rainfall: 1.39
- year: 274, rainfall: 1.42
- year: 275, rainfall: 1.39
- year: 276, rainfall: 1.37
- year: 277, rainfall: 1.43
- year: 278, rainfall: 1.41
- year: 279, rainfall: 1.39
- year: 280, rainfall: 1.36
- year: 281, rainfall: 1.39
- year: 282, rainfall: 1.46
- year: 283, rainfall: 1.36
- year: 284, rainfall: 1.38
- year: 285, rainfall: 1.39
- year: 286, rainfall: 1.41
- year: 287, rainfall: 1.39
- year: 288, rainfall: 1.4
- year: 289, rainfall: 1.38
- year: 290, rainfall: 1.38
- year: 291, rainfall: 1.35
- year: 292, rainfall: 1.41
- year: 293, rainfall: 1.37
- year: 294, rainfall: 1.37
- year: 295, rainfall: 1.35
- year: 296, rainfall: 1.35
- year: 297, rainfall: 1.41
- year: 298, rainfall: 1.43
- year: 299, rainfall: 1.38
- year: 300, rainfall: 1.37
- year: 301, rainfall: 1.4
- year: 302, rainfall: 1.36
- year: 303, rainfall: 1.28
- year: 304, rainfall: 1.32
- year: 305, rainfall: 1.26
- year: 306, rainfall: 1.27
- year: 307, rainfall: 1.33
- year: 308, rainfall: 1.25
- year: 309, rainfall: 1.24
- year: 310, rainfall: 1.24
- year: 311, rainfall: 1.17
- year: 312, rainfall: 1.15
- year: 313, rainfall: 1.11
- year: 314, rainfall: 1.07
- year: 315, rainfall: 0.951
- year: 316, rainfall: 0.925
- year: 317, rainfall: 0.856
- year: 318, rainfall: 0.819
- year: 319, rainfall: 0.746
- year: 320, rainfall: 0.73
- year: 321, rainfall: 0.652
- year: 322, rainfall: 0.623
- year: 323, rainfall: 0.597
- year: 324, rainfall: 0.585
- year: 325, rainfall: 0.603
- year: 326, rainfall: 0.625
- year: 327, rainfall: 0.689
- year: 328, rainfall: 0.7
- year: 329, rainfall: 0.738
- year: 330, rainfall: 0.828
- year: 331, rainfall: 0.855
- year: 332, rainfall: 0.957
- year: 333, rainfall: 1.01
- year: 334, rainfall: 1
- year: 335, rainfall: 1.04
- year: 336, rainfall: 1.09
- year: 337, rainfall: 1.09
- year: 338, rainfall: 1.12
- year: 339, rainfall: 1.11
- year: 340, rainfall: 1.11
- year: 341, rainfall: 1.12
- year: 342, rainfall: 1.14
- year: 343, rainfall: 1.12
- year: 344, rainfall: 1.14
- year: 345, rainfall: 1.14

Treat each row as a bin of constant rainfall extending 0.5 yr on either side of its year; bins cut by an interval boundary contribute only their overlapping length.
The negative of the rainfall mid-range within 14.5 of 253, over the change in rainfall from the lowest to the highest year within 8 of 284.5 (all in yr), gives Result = 84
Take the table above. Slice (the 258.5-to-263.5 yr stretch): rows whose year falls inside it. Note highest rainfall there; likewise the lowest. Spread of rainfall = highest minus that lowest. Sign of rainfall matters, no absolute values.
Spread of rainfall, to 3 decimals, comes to 0.130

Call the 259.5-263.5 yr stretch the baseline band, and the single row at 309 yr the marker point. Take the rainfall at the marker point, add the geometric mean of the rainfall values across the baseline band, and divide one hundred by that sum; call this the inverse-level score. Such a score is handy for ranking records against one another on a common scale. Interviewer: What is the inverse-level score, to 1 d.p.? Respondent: 33.4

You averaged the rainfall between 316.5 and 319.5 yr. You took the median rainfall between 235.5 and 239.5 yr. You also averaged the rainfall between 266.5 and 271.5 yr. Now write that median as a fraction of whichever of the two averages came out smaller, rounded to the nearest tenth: 1.9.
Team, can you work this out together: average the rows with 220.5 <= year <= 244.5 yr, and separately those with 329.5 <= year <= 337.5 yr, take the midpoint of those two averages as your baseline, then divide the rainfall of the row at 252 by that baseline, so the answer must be 1.5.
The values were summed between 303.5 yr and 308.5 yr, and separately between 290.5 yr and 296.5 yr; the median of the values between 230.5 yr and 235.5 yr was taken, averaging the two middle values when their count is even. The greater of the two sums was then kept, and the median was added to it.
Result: 9.73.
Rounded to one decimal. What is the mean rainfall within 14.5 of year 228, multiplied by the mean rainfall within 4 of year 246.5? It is 2.4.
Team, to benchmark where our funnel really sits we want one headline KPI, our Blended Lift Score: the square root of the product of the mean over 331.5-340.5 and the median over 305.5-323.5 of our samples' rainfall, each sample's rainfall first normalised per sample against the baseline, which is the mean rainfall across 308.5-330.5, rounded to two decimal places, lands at 1.22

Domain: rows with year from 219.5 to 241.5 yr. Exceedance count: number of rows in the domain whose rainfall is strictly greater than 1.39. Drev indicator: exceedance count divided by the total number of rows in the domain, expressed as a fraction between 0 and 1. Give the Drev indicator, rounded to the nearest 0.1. 1.0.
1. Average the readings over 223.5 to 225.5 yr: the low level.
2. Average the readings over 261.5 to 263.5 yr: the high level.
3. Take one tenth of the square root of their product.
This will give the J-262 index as 0.16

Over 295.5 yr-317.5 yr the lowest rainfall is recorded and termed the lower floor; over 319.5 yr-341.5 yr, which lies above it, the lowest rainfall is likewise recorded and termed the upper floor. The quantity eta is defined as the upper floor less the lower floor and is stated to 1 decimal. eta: -0.3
